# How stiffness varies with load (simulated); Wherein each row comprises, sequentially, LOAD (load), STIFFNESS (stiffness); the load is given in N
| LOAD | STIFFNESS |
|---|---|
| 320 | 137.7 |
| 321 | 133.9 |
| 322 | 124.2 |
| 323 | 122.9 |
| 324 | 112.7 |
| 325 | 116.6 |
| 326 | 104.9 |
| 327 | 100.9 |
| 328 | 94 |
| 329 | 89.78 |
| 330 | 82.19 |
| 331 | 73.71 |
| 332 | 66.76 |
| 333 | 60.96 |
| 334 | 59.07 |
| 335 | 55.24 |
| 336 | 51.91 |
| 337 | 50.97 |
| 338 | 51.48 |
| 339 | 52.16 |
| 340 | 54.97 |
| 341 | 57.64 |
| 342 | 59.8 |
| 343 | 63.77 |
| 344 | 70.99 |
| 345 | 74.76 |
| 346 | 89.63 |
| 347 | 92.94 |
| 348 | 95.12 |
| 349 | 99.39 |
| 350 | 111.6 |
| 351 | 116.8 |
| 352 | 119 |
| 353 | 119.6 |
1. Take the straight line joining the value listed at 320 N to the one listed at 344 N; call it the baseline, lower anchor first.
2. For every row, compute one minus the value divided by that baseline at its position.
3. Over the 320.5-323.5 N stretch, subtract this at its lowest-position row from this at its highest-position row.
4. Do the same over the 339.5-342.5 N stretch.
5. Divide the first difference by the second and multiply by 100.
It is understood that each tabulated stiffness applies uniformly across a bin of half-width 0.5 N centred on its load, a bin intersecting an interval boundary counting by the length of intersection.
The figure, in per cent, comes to -38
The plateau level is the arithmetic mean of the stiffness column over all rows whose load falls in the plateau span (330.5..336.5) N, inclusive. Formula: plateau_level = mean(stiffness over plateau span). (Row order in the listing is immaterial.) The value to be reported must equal 61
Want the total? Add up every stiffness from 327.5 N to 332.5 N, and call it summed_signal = 406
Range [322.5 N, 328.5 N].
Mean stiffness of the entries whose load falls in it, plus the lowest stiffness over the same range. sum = 203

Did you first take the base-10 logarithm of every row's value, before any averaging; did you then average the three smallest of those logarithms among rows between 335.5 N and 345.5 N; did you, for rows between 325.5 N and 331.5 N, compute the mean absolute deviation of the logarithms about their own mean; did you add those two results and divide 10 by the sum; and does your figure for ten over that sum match 5.70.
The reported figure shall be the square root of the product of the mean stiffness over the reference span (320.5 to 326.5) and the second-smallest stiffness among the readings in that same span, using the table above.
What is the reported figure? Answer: 116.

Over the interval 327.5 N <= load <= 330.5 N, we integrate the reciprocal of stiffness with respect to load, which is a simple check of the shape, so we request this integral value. 0.034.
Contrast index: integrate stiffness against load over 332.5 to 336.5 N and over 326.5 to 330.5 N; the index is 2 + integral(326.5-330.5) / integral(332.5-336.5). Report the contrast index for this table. 3.6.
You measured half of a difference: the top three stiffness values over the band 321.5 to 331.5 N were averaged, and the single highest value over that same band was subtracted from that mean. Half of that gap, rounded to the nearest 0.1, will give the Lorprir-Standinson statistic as -1.5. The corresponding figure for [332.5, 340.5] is -1.3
